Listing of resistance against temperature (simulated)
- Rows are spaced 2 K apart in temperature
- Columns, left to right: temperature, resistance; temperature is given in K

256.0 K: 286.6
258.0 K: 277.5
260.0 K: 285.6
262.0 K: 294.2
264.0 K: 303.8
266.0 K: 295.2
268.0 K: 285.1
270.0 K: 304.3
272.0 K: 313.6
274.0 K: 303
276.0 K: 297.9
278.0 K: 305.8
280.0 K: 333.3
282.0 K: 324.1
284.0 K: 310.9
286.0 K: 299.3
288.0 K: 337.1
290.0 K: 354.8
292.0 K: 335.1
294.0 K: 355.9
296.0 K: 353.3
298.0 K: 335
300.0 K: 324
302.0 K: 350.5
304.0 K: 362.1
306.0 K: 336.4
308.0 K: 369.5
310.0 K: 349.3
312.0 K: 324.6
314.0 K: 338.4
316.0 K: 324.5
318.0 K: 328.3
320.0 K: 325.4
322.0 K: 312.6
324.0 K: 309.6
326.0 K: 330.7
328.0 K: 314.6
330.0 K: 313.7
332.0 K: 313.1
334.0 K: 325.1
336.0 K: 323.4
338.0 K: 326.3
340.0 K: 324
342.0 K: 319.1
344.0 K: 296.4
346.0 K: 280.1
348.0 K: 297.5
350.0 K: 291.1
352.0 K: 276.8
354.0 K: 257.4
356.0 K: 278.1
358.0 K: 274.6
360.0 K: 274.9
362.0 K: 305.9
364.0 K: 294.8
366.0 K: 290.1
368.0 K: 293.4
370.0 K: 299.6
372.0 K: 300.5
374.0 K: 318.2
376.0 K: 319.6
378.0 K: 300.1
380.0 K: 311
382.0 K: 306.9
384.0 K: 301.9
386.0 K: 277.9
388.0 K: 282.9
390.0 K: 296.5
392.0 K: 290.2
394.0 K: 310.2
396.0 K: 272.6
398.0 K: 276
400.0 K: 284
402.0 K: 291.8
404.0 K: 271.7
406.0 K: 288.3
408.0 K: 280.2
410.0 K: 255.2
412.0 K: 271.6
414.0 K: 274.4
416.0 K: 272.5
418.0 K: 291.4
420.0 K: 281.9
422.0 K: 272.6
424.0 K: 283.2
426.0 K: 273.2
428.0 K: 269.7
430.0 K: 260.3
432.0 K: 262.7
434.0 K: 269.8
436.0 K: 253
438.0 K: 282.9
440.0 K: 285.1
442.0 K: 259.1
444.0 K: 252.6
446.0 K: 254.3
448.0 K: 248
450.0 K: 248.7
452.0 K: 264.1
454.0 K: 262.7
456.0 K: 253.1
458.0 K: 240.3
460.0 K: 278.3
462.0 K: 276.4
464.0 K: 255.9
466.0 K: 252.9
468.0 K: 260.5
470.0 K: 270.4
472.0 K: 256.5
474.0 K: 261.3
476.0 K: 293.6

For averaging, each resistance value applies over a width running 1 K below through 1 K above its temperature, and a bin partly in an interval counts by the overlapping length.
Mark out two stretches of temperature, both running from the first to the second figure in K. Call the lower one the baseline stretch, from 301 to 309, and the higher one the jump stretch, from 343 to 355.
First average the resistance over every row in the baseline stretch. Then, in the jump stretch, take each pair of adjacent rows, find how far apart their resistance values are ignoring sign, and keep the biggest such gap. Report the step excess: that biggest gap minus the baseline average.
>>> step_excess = -335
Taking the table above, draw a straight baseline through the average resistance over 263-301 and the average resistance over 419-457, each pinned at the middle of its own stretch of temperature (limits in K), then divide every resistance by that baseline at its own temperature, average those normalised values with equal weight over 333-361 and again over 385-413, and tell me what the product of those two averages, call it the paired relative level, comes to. 1.01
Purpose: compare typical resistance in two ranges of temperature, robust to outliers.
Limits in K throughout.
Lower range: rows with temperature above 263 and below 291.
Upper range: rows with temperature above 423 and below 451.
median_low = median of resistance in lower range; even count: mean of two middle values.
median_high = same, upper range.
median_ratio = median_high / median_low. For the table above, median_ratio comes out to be 0.86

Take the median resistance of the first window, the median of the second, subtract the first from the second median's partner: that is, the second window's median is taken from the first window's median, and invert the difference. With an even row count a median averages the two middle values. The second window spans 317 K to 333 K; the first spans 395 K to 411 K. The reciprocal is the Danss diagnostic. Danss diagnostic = -0.028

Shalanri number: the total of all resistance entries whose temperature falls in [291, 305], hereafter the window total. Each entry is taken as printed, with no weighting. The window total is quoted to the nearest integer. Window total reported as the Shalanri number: 2416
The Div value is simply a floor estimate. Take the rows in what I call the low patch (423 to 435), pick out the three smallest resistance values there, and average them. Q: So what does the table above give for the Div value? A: 264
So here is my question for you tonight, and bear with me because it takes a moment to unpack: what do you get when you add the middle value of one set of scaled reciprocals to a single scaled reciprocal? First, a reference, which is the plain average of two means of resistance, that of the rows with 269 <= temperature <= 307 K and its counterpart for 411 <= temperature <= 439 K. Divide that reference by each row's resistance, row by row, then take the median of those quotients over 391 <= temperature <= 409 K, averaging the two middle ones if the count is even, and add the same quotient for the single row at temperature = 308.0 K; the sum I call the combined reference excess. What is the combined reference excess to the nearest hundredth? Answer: 1.87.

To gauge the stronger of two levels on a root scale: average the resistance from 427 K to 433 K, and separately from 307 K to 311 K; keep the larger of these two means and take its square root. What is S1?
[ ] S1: 19.0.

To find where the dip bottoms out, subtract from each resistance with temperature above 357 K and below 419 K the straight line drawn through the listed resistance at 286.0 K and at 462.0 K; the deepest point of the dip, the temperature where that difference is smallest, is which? 410.0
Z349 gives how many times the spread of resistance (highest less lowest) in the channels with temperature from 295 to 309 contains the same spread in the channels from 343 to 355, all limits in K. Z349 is 1.1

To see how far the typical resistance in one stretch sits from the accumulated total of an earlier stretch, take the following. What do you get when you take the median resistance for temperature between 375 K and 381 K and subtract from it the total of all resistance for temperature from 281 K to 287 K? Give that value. -623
